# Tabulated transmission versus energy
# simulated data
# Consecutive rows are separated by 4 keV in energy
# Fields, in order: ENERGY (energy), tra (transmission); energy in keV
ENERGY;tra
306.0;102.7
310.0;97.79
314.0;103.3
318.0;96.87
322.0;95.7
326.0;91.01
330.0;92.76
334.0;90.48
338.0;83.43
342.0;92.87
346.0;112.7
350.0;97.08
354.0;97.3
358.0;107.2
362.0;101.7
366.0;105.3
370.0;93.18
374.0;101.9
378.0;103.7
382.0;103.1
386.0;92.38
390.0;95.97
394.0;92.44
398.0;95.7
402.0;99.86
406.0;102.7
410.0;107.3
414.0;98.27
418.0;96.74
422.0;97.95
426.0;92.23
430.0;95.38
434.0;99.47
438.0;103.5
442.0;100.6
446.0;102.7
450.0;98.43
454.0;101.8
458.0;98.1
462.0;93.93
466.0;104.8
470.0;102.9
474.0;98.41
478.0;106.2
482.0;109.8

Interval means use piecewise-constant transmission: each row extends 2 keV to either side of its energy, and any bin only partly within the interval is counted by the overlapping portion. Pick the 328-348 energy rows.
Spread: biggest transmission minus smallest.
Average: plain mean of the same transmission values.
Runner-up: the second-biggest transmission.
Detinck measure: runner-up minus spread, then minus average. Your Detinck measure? -30.8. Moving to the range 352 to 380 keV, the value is -10.2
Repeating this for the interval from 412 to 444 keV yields -8.7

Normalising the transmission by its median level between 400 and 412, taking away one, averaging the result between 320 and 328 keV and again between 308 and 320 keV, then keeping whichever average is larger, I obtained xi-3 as -0.033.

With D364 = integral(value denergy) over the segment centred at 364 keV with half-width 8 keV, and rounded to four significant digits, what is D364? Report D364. 1630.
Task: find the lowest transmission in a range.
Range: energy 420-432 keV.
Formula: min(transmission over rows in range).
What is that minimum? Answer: 92.23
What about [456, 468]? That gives 93.93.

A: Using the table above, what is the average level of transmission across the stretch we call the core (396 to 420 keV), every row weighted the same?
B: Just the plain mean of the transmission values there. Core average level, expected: 100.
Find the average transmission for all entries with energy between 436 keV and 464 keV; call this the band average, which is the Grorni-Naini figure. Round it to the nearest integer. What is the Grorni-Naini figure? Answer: 100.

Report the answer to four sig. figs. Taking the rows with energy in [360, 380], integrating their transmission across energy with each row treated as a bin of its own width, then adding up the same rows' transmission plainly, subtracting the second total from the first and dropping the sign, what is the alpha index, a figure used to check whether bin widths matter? 1517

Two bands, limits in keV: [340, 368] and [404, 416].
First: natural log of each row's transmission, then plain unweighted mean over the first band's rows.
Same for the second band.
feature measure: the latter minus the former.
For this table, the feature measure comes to 0.01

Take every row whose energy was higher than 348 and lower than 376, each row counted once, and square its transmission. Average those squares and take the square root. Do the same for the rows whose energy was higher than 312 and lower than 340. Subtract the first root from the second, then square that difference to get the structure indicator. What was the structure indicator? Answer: 50.2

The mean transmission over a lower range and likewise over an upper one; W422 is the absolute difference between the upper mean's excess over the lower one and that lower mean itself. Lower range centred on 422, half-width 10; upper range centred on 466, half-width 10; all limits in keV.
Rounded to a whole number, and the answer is 93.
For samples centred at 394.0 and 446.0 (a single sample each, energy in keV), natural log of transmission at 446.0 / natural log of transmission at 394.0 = 1.02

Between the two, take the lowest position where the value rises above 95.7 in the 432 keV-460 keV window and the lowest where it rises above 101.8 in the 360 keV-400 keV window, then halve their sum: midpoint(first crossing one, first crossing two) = 400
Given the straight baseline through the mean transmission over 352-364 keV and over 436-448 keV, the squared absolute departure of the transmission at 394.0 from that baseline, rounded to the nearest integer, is 94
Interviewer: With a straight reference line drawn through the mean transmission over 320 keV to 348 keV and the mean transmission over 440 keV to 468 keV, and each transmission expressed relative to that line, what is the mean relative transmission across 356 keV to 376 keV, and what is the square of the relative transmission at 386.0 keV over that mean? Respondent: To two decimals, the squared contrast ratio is 0.81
